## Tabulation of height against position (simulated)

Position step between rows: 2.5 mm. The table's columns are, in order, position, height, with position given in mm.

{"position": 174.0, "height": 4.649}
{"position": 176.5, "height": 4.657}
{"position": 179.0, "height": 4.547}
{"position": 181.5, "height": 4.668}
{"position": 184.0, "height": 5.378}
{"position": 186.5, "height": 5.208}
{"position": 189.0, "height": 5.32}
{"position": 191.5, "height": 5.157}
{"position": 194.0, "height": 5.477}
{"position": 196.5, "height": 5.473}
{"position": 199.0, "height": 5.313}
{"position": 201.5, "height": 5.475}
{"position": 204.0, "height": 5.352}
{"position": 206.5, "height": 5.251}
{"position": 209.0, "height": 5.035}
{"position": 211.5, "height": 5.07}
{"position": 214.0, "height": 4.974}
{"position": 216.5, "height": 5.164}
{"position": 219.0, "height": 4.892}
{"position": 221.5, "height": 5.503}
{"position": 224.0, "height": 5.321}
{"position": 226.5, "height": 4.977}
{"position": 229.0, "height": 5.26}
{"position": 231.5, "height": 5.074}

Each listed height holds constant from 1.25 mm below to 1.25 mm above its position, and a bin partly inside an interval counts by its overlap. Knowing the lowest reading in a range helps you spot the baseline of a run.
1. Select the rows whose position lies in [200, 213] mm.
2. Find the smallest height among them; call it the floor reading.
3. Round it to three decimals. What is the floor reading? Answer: 5.035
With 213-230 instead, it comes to 4.892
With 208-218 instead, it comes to 4.974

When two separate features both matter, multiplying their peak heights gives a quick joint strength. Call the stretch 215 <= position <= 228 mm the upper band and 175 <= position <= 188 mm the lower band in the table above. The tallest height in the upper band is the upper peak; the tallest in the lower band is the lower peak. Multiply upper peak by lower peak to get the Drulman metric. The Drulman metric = 29.6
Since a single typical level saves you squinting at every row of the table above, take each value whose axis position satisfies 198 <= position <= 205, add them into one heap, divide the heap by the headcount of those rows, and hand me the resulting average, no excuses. 5.38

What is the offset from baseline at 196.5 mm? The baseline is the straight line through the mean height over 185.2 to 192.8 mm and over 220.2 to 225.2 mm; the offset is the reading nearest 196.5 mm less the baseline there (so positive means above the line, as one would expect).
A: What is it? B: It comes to 0.20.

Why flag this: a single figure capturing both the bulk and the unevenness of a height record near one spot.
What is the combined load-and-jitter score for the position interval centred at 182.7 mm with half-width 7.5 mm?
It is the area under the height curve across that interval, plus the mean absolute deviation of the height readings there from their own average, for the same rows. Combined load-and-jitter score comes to 74.8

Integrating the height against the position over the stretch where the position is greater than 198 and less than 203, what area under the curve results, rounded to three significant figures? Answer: 27.0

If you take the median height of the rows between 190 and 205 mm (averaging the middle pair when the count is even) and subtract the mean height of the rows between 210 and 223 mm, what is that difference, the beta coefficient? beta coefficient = 0.29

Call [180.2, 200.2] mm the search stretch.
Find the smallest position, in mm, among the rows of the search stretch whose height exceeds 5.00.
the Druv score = 184.0 mm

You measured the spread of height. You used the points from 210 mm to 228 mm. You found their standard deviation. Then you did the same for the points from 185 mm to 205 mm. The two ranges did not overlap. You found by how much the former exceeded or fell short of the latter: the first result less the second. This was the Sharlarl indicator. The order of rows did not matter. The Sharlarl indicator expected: 0.09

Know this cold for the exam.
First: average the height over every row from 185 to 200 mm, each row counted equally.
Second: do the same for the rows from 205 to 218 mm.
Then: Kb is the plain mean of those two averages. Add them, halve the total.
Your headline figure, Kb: 5.21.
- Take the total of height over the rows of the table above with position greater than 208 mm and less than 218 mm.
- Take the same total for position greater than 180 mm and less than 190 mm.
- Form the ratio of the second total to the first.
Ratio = 1.02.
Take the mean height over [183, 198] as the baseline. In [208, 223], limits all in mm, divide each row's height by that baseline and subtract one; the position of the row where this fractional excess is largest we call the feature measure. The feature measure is 221.5 mm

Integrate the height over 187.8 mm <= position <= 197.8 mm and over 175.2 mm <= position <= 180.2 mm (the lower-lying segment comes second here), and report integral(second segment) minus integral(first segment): -31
